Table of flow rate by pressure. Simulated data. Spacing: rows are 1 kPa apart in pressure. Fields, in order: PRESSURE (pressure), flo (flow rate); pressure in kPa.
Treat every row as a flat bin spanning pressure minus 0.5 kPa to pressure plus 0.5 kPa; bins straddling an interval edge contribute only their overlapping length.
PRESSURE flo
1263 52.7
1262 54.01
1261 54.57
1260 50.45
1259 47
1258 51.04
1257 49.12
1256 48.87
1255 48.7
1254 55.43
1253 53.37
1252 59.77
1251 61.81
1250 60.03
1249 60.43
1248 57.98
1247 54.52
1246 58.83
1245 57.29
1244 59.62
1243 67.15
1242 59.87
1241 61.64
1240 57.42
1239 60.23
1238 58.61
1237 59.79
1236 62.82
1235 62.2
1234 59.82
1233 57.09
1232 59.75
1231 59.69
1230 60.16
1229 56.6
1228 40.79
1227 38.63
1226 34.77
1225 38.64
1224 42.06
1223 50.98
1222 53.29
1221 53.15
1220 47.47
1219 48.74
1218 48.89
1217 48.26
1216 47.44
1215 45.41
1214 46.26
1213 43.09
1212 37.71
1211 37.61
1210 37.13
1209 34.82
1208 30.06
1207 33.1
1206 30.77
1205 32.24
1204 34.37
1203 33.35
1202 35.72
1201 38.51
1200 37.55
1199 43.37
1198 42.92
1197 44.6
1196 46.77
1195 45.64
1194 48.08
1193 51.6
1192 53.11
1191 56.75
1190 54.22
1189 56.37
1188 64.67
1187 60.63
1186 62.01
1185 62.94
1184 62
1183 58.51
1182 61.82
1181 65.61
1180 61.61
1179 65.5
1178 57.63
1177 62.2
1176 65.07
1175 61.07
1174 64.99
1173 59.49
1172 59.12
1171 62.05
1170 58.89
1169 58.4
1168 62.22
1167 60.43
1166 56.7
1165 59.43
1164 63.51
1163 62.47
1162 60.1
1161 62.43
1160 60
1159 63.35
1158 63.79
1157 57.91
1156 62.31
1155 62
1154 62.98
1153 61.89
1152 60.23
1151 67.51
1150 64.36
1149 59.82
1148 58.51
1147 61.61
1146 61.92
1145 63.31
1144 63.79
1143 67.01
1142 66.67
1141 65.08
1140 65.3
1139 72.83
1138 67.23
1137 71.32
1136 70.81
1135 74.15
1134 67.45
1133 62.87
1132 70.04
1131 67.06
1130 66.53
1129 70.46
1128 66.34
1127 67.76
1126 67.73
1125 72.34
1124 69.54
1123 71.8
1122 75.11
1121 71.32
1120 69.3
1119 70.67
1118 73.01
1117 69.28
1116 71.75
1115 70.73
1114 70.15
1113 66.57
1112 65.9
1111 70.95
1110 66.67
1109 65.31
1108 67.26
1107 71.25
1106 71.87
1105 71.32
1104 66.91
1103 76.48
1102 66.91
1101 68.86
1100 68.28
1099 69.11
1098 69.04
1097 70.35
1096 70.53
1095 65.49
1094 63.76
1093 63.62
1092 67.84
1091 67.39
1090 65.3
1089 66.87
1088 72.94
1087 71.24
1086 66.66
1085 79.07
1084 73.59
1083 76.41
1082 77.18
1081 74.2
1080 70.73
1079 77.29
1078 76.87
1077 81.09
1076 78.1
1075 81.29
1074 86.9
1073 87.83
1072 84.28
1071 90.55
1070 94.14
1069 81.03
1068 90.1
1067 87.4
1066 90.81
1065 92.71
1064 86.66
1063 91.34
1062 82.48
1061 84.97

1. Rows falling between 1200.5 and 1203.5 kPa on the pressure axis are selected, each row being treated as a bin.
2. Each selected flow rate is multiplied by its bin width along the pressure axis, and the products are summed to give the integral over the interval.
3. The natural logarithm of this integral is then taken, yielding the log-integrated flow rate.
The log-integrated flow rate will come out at 4.68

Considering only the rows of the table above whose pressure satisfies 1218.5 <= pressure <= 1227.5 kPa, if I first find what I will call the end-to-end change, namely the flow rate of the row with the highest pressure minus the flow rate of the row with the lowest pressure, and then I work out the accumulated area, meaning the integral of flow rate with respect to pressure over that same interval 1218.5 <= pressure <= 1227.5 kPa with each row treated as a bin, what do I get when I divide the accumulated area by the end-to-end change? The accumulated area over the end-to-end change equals -40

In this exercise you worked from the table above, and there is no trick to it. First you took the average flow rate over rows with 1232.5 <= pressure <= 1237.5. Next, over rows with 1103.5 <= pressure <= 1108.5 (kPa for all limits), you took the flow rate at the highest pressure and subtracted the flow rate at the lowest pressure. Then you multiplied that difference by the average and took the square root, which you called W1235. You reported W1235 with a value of 5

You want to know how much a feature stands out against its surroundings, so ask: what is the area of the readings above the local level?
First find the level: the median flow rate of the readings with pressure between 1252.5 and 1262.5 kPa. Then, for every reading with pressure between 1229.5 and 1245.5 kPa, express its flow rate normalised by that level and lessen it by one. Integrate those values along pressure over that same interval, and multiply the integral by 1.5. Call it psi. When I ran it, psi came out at 4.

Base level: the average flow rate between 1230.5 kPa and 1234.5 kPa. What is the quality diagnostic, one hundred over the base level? 1.7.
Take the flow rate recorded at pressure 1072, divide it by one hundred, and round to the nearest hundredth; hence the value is 0.84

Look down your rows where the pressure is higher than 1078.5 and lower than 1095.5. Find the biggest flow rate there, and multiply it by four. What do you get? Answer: 316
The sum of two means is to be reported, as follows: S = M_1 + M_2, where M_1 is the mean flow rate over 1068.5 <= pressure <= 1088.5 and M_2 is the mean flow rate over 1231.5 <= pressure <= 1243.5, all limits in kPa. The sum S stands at 140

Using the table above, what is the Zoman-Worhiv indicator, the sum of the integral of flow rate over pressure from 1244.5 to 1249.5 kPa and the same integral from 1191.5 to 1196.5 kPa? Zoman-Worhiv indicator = 534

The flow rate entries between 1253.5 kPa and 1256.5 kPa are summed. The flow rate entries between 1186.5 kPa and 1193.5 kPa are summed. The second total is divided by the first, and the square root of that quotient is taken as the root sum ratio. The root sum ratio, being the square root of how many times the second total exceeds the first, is 1.61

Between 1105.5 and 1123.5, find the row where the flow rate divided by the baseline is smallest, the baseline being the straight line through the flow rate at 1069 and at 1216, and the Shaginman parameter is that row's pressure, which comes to 1109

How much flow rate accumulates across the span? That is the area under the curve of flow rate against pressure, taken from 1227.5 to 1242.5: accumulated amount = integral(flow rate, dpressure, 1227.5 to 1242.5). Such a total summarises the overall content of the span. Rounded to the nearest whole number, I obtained 876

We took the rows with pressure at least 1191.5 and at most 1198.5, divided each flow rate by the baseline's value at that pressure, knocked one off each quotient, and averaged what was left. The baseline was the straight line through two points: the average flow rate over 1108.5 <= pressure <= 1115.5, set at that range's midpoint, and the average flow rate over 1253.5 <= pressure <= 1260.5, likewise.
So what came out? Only -0.18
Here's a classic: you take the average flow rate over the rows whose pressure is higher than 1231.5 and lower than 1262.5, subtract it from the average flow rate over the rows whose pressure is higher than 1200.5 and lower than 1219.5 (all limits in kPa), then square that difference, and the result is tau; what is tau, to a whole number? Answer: 322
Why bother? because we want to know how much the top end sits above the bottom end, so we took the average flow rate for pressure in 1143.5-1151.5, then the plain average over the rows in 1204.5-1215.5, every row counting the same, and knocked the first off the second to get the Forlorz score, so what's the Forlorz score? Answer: -25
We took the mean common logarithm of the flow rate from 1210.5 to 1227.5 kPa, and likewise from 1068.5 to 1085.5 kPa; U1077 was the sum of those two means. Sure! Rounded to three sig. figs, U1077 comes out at 3.55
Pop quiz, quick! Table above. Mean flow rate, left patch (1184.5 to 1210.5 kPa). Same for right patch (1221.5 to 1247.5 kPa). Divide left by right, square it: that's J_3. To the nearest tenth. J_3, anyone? 0.7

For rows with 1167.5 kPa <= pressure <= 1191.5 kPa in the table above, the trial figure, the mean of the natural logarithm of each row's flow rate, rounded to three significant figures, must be 4.11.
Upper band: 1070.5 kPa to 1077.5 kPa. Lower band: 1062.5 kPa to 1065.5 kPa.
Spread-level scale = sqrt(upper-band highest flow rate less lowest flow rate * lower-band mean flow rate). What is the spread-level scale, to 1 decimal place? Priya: 33.5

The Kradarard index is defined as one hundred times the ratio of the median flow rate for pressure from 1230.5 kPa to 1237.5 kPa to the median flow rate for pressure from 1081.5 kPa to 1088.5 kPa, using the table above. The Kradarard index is 81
